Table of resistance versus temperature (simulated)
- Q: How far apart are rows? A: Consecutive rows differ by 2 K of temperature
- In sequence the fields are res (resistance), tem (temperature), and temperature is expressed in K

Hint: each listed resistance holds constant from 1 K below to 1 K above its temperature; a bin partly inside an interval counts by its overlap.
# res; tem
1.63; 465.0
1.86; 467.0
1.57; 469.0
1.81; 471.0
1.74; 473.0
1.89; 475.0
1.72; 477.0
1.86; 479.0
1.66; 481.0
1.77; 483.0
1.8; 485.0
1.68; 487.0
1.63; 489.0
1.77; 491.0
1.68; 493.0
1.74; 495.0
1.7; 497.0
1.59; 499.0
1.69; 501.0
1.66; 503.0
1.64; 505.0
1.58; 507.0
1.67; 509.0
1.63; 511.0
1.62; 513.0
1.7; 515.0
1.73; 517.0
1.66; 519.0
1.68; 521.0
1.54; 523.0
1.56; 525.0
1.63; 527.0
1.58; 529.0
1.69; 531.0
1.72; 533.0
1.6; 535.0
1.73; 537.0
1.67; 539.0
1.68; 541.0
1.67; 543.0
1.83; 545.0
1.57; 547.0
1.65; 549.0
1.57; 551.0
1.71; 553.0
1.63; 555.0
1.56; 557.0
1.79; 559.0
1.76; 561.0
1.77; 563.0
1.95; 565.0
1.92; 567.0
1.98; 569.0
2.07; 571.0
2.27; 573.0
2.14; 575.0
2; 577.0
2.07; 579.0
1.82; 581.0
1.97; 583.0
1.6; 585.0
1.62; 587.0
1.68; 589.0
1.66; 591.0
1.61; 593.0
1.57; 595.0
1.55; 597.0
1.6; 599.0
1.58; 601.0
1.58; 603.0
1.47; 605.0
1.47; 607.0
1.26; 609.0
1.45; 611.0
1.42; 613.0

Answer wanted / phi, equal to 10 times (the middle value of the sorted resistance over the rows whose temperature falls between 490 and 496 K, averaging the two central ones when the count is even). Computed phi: 17.4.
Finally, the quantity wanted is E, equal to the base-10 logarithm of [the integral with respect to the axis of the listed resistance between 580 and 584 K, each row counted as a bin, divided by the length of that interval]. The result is 0.28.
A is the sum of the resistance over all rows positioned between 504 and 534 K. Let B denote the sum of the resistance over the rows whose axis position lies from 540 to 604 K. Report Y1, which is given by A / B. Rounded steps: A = 25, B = 56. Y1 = 0.4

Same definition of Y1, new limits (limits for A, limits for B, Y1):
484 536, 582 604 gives 2.4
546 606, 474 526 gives 1.2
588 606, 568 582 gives 1.0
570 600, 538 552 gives 2.3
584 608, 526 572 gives 0.5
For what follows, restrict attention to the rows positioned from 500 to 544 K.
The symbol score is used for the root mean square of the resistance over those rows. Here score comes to 1.65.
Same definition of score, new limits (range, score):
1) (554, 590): 1.88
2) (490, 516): 1.67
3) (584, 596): 1.62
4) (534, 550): 1.68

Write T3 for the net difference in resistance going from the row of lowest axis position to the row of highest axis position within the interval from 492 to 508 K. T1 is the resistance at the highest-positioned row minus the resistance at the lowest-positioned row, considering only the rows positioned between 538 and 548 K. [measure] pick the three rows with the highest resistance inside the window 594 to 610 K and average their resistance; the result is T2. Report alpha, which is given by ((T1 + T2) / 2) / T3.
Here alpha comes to -7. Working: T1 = -0.10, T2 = 1.59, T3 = -0.10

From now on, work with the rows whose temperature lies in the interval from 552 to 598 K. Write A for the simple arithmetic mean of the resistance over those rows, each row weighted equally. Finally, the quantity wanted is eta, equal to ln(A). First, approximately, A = 1.81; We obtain 0.595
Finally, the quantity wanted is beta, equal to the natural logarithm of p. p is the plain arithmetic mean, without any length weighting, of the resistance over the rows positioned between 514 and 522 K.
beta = 0.526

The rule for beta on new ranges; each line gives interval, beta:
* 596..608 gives 0.433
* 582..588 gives 0.548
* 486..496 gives 0.531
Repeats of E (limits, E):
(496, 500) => 0.22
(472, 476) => 0.26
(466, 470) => 0.23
